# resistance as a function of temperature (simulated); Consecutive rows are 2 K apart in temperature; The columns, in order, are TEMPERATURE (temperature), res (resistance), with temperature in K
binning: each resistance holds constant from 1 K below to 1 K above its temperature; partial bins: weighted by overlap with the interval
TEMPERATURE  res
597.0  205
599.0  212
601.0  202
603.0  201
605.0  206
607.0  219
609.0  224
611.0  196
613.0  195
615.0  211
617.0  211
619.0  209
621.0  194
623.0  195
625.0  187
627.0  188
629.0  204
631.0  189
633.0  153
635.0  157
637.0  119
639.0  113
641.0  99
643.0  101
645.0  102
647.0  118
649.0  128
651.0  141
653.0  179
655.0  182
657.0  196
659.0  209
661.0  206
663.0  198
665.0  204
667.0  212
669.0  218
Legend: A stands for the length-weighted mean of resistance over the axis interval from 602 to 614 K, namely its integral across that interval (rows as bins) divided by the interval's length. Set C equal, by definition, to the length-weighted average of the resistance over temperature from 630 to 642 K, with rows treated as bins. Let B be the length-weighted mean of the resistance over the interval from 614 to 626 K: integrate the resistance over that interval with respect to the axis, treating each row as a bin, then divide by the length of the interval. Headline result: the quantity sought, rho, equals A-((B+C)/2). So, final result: 37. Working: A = 207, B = 201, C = 138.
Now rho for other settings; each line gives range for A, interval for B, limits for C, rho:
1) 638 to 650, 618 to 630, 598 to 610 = -93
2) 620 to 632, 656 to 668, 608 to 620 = -13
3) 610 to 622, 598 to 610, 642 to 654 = 33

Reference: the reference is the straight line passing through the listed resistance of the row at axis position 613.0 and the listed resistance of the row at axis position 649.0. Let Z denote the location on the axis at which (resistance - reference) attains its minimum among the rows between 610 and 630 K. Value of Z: 611.0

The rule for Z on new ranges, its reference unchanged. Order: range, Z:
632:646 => 641.0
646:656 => 647.0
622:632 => 625.0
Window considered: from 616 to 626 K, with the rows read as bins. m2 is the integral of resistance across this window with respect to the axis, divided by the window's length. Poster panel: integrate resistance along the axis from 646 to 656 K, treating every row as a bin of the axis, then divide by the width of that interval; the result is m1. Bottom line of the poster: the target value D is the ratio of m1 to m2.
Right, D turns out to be 0.8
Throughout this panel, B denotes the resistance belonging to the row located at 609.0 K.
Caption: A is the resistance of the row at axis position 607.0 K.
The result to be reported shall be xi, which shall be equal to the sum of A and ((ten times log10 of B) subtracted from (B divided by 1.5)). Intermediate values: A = 219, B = 224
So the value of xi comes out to 345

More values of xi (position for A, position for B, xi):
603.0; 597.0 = 315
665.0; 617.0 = 321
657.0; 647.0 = 254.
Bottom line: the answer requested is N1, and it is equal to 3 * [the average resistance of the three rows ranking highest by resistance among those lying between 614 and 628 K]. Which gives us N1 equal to 631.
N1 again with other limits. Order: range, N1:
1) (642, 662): 611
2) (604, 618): 654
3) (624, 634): 581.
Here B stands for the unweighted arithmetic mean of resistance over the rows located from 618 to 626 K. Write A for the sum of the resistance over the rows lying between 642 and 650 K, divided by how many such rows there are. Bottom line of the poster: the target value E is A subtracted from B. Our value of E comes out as 84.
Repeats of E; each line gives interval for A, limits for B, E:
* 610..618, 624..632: -11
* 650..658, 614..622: 32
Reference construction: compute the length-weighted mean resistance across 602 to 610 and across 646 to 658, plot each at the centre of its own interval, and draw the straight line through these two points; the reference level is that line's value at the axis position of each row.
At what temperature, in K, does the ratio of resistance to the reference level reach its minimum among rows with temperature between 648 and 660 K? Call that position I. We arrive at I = 649.0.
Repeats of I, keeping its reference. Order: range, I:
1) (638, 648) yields 641.0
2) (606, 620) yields 611.0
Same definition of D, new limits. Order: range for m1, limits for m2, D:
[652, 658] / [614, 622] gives 0.9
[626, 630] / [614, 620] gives 0.9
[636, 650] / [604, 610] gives 0.5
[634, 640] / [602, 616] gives 0.6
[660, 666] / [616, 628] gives 1.0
